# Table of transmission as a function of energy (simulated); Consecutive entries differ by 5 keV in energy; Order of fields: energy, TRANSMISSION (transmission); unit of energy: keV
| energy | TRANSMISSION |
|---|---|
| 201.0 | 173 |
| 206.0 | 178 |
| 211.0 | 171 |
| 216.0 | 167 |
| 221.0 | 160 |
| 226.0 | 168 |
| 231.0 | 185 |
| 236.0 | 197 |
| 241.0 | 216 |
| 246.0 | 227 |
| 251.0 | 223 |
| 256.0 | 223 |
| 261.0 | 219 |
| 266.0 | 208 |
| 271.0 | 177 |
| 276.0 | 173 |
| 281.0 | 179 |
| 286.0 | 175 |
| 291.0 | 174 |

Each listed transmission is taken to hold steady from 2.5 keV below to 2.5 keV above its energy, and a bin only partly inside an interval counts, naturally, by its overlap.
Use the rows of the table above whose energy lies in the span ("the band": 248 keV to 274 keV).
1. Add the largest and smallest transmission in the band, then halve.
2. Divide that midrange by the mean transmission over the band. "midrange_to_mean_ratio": 0.95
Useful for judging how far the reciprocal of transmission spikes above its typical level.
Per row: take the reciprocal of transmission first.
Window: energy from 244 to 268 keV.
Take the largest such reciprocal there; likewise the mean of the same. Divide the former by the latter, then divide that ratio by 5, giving 0.211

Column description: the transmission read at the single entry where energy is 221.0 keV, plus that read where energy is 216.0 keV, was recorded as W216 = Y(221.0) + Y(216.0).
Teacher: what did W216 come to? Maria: 327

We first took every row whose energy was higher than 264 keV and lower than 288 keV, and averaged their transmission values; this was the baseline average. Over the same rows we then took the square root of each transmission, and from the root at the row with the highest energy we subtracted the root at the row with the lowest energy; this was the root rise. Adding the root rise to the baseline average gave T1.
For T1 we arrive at 181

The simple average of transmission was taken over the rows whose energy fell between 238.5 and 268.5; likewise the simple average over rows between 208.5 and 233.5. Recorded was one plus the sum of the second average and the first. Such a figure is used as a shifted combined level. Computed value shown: 391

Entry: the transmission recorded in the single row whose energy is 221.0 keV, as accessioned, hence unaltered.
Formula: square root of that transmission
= 12.6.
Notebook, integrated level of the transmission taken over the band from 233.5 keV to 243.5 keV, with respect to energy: 2065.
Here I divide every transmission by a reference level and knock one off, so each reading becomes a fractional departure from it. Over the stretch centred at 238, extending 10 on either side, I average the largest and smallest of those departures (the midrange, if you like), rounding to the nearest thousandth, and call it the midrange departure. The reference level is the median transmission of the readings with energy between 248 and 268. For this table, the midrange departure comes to -0.068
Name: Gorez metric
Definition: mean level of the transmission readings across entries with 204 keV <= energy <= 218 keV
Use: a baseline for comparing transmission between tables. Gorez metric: 172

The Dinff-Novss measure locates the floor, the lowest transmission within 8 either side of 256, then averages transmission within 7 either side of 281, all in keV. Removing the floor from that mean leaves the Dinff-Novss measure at -43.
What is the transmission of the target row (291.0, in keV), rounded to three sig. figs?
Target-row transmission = 174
